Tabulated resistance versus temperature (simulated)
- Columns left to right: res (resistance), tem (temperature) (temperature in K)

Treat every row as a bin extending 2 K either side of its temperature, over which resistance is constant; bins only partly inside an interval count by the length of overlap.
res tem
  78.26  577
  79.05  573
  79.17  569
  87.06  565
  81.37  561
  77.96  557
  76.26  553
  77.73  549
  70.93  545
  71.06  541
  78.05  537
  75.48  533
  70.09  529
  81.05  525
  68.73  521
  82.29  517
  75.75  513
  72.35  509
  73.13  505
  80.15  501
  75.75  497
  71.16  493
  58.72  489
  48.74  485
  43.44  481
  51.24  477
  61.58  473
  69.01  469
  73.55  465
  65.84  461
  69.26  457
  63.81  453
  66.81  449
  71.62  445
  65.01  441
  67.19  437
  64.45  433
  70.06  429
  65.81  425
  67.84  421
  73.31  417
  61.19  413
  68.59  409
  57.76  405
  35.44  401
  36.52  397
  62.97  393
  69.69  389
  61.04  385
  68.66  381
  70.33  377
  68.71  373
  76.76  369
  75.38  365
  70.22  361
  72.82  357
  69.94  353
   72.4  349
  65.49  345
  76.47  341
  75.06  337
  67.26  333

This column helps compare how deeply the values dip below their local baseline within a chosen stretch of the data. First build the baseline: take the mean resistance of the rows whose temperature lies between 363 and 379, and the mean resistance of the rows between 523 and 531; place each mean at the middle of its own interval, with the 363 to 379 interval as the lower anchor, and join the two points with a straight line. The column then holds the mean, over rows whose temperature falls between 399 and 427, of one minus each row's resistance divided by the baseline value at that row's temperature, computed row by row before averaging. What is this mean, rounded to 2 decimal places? 0.17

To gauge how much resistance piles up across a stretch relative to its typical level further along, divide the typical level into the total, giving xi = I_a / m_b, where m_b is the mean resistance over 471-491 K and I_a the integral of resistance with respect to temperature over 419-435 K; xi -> 20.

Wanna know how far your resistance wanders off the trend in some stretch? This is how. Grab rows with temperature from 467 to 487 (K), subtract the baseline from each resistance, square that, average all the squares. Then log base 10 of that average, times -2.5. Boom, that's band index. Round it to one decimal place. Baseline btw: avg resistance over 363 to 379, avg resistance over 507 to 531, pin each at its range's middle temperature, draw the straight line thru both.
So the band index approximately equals -6.7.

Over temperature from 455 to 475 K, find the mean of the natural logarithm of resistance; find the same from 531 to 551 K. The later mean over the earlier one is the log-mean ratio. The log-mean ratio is 1.02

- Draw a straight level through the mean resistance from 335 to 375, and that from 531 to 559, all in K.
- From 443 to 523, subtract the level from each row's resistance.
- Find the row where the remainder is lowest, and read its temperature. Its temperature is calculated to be 481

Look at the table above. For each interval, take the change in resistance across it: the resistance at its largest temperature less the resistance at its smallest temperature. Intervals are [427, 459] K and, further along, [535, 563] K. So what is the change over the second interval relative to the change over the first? -4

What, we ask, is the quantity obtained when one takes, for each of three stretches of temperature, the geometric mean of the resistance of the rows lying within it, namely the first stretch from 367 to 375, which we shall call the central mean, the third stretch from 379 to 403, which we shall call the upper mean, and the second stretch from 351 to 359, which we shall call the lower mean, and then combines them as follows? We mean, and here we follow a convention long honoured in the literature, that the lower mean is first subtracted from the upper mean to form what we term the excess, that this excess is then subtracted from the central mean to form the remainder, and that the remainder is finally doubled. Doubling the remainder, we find 181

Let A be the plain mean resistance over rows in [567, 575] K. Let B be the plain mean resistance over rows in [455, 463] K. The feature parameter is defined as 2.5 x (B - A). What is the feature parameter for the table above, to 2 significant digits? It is -29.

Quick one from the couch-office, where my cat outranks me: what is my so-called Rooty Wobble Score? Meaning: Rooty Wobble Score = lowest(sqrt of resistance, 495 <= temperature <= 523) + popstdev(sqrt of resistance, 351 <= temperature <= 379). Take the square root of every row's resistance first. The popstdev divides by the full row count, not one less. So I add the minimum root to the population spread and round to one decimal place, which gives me 8.5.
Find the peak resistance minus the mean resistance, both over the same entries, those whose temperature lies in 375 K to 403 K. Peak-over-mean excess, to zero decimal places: 13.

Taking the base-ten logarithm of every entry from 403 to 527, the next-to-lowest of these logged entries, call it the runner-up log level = 1.69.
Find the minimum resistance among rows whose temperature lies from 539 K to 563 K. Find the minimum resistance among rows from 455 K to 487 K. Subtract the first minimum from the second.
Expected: -27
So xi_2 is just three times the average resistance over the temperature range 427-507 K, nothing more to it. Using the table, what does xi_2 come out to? 197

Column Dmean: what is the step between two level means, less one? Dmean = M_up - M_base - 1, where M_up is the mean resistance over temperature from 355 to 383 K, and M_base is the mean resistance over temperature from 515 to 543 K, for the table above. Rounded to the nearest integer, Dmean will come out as -4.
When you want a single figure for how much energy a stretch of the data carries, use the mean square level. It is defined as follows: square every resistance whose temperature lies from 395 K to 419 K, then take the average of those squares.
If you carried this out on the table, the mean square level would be 3292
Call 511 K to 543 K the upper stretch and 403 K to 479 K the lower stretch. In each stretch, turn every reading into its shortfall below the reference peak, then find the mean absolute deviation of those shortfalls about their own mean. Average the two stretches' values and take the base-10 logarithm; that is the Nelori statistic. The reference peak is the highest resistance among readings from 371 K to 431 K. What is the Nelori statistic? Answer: 0.60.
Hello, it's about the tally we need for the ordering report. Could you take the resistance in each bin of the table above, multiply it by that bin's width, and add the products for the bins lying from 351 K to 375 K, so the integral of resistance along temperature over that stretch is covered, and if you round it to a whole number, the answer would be 1735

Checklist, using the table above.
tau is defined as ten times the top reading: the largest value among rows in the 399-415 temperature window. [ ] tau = 686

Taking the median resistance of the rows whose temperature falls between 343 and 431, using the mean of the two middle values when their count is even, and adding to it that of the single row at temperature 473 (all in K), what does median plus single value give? 130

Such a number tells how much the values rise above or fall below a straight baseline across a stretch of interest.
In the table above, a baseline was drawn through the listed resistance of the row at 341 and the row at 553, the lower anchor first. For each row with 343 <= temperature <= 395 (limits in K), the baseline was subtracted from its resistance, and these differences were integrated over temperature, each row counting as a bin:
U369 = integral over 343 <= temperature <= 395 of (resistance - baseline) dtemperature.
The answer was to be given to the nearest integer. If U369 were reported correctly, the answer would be -357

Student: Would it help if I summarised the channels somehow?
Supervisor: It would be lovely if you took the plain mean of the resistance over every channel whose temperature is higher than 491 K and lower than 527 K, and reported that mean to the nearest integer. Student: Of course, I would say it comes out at 76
